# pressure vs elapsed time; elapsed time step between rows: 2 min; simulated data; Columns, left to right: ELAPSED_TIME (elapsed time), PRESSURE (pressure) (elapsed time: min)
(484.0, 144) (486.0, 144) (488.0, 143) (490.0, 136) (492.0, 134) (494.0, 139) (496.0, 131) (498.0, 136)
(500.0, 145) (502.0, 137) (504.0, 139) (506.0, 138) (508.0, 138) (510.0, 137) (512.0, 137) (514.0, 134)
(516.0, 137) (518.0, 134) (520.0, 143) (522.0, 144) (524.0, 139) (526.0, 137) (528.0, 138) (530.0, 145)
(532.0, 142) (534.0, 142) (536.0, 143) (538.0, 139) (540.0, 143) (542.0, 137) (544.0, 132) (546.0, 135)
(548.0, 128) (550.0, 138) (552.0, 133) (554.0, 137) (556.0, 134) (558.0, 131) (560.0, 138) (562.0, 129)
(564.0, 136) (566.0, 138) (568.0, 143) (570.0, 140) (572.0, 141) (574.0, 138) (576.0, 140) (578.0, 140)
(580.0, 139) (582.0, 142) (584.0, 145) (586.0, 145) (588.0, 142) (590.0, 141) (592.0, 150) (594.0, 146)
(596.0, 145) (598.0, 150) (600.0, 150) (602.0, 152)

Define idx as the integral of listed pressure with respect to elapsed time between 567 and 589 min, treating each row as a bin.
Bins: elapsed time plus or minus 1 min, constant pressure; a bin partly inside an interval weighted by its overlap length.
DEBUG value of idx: 3110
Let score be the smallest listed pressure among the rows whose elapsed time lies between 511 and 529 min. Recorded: 134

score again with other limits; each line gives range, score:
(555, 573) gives 129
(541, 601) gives 128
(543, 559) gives 128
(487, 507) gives 131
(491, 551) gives 128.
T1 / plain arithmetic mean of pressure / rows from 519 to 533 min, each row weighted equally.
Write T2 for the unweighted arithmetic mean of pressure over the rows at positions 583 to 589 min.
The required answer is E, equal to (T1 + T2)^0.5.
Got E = 16.89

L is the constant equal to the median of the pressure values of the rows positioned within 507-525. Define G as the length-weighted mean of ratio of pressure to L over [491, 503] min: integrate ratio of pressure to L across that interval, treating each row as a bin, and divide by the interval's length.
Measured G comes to 1.00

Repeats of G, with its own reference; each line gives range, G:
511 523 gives 1.01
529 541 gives 1.04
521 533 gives 1.03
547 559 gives 0.97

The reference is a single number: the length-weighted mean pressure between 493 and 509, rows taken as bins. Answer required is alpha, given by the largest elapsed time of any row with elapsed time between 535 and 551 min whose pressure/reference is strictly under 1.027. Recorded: 550.0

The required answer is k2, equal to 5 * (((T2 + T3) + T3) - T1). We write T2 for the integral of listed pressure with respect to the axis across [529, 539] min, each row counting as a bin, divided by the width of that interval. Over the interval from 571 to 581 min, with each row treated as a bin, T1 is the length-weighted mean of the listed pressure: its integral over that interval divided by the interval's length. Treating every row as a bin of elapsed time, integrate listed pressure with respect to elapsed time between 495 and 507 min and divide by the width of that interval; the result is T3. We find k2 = 1390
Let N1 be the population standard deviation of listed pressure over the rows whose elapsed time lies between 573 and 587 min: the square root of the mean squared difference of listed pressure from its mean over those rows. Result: 2.6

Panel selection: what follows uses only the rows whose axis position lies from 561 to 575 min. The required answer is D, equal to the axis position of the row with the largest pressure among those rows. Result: 568.0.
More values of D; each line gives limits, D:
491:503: 500.0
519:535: 530.0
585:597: 592.0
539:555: 540.0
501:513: 504.0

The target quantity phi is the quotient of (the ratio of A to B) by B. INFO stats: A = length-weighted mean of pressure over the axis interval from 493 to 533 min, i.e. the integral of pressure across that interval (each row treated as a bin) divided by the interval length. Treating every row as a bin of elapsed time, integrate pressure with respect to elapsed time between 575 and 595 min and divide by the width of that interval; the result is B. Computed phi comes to 0.0068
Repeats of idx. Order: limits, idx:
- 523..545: 3074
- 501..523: 3036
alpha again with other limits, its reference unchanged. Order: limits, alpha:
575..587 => 580.0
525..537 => 528.0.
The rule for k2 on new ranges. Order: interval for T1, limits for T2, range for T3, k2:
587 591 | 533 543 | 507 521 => 1368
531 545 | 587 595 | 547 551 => 1355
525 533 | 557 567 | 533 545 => 1363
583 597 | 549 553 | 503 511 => 1333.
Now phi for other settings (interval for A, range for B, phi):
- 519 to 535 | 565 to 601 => 0.0069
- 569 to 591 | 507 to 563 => 0.0075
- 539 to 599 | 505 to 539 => 0.0072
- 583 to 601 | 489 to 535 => 0.0076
